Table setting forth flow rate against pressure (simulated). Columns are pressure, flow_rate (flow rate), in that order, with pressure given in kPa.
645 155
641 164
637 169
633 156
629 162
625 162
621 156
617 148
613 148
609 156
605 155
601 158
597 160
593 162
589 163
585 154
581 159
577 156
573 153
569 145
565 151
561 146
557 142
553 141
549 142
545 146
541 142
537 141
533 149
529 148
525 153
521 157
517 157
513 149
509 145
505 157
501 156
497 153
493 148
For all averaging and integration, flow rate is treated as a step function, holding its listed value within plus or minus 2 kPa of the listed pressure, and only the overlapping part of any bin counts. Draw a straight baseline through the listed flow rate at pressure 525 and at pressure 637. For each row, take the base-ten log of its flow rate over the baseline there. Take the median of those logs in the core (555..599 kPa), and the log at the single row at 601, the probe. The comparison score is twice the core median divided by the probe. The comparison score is 2.4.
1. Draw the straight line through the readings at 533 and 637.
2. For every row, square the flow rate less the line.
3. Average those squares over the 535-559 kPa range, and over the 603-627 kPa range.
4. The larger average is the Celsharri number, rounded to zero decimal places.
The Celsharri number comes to 134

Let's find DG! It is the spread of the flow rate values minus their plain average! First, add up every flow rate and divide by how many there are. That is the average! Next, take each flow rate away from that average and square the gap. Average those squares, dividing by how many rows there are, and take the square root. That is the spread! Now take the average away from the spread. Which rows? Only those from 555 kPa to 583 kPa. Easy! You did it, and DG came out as -145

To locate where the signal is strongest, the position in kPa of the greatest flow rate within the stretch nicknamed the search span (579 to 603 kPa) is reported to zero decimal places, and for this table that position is 589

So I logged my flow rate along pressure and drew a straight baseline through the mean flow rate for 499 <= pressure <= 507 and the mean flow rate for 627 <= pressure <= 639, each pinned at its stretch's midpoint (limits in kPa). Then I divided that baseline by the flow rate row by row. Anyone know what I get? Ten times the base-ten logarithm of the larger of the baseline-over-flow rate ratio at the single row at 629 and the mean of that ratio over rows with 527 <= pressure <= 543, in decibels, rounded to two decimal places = 0.37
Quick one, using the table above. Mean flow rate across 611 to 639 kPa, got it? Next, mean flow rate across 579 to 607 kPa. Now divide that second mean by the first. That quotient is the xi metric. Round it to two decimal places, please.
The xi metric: 1.01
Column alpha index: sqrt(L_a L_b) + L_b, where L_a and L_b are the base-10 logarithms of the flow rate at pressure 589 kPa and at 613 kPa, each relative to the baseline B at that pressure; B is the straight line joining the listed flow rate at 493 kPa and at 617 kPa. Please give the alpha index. 0.000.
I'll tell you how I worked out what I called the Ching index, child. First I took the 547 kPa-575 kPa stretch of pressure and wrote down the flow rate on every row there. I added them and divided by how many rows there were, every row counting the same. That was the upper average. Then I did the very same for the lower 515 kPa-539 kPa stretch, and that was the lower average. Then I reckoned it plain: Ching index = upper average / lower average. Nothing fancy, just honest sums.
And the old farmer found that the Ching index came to 0.97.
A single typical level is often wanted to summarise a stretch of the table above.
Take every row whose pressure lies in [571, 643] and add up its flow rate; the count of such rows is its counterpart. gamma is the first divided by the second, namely 158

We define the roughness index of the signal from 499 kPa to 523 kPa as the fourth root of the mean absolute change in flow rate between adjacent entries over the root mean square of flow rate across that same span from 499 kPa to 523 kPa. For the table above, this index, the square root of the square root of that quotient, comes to 0.42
